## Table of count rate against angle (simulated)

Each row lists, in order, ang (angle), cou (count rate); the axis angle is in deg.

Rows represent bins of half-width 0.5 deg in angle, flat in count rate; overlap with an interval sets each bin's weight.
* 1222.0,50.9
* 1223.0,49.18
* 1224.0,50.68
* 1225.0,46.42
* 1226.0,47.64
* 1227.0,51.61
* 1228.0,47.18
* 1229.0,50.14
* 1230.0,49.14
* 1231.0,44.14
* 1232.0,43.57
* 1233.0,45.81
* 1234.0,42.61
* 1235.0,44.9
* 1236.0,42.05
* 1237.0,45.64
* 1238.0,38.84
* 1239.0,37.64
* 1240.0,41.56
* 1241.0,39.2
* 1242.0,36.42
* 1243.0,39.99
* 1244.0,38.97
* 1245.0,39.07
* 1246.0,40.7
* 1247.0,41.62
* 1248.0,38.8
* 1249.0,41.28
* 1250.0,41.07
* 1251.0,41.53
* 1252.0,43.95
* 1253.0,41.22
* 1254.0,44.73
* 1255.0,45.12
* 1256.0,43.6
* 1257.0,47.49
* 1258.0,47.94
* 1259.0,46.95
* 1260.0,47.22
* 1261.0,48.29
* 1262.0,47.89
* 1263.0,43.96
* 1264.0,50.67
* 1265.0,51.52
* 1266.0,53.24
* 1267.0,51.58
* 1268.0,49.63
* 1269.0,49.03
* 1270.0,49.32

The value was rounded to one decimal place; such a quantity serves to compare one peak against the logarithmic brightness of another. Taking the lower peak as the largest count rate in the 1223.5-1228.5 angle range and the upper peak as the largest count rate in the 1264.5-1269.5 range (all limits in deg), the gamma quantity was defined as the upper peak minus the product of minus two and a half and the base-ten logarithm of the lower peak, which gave 57.5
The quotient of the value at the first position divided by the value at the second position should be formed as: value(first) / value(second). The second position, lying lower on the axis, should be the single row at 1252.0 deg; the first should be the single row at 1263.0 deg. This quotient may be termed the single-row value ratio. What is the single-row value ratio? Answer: 1.00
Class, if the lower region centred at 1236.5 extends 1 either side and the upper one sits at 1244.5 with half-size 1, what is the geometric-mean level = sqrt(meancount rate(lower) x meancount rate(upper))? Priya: 41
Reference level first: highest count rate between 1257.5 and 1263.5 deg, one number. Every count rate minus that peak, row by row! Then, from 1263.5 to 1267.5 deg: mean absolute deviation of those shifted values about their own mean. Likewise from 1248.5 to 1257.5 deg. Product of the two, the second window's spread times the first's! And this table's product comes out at 1.4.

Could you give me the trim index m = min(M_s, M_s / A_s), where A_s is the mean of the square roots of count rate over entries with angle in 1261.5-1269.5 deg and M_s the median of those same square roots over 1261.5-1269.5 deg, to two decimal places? 1.00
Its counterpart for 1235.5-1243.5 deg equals 0.99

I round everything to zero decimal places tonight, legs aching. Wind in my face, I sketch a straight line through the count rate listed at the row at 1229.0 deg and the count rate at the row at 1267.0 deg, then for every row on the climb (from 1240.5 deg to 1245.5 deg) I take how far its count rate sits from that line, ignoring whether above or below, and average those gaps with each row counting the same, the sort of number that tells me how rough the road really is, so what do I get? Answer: 12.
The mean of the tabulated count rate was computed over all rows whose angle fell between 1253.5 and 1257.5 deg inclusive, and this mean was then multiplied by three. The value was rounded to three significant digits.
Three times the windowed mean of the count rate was 136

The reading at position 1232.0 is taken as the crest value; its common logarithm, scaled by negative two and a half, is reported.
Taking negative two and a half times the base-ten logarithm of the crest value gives -4.10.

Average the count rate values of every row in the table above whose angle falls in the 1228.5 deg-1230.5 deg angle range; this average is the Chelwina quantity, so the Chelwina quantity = 50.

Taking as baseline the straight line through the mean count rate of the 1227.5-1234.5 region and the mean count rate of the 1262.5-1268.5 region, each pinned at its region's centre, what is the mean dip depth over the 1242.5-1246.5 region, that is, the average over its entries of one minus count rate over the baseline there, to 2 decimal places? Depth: 0.17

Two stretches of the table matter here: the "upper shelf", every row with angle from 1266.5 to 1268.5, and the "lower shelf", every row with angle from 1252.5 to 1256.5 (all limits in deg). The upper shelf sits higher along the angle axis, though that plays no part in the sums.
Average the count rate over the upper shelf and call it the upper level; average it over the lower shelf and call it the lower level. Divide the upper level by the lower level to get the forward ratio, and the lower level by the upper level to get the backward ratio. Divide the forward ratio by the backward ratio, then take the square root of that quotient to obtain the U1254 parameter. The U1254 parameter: 1.16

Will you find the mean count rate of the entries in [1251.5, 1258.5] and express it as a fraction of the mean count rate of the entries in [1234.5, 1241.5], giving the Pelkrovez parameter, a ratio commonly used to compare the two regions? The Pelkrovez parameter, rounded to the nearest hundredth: 1.08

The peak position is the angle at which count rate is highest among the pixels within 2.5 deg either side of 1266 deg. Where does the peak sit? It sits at 1266.0 deg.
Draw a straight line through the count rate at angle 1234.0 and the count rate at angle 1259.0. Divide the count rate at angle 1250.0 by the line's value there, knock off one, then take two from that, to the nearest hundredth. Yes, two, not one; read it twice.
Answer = -2.10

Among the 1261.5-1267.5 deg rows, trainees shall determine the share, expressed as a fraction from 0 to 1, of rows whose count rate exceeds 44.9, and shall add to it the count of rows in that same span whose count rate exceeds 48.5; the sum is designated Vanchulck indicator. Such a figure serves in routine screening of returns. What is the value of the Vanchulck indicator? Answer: 4.83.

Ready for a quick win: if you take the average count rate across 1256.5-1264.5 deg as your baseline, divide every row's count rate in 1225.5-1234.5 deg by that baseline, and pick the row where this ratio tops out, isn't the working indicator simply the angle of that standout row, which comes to 1227.0 deg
